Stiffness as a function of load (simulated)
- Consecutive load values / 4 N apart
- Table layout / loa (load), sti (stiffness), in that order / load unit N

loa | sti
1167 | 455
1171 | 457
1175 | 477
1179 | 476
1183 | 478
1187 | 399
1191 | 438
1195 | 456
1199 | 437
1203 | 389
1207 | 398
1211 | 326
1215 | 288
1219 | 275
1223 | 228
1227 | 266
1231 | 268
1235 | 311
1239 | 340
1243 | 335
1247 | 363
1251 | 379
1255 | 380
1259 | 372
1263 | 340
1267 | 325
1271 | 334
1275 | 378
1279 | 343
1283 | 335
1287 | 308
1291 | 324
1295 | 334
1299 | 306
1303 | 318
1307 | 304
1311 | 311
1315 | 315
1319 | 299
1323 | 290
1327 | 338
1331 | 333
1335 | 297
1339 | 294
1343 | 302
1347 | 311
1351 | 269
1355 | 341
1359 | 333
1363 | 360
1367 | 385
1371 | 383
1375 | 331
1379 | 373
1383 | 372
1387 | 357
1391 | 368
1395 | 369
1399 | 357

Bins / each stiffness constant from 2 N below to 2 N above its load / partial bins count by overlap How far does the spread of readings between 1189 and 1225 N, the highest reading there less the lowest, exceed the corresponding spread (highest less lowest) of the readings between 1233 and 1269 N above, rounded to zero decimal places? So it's 159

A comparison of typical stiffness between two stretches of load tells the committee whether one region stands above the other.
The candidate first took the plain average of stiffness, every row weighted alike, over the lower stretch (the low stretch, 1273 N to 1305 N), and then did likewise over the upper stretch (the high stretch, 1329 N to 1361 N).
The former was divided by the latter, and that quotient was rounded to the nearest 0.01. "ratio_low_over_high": 1.07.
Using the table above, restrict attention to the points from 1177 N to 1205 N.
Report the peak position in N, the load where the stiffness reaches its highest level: 1183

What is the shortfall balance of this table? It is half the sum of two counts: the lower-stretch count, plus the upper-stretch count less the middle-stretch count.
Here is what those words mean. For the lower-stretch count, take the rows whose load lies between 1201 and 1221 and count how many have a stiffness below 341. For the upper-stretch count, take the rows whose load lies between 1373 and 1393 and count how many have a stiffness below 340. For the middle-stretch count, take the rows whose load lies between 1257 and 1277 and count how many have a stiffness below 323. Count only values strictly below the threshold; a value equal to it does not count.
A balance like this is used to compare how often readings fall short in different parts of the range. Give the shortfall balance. 2.0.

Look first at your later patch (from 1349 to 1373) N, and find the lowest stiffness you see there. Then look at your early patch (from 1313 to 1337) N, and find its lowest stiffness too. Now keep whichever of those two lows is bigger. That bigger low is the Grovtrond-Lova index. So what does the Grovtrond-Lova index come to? 290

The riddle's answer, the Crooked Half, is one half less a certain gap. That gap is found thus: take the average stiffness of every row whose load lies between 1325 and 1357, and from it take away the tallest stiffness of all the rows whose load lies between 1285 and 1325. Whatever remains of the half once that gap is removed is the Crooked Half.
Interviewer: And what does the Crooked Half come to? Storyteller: 24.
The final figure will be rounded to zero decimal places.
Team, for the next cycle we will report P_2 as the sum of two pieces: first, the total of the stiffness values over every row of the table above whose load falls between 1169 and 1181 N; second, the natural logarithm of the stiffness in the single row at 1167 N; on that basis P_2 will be 1416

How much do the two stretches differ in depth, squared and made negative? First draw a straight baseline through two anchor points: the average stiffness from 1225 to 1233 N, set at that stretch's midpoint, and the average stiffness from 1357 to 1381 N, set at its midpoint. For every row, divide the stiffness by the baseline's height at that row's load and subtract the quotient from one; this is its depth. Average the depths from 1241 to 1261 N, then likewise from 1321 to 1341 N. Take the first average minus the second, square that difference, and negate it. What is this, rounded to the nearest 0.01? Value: -0.14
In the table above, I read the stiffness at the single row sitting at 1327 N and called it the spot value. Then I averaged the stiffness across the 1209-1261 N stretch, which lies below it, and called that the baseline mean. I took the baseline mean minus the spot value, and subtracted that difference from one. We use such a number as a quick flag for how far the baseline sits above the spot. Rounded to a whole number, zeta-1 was 21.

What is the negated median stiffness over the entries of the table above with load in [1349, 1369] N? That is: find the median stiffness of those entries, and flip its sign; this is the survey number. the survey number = -341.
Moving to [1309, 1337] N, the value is -311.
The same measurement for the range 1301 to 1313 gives -311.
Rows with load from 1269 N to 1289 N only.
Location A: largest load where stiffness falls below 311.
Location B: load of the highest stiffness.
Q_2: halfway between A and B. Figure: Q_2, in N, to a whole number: 1281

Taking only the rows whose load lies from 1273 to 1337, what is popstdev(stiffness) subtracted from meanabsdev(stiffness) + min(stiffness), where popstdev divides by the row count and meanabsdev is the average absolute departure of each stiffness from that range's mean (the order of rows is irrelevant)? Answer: 286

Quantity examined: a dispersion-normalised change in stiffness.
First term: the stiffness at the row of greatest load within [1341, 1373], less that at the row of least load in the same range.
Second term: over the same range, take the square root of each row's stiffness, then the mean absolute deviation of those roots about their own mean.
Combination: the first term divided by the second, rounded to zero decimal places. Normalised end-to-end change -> 93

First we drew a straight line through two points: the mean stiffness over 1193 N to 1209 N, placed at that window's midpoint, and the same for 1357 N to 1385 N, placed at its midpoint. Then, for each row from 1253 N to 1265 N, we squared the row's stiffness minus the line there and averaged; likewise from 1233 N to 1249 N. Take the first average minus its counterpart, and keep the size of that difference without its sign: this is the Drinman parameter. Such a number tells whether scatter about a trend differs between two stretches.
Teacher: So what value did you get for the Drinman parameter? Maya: 3598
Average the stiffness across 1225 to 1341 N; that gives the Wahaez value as 326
